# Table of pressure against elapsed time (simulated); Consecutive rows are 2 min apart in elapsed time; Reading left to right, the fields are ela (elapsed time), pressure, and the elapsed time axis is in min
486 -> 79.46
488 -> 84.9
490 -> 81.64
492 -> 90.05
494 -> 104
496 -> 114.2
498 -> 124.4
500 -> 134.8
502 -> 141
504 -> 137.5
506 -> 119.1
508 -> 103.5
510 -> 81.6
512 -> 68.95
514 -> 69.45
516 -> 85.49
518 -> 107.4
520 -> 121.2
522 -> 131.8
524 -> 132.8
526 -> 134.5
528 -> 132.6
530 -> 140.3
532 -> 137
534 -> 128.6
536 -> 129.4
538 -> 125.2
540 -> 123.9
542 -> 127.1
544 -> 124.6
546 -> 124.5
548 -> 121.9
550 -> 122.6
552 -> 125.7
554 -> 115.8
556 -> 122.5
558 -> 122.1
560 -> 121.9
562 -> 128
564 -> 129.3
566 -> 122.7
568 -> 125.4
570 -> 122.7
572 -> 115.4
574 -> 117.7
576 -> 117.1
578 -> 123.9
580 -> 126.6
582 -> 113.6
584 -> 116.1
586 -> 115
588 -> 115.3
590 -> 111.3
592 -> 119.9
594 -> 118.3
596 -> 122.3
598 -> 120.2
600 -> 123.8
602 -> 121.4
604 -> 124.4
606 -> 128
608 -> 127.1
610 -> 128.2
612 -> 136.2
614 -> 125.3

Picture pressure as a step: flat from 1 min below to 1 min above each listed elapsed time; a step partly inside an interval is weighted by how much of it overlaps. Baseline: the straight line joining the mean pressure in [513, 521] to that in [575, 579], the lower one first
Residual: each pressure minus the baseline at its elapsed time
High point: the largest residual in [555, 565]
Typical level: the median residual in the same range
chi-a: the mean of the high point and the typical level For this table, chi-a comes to 12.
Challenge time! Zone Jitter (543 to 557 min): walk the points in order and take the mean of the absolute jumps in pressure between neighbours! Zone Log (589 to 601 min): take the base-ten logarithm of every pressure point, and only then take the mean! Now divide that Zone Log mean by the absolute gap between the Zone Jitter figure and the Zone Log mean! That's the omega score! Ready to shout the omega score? 1.2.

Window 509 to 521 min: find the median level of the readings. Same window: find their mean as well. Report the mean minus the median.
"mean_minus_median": 5.5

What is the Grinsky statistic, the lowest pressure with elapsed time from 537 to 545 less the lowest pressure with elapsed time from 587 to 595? 13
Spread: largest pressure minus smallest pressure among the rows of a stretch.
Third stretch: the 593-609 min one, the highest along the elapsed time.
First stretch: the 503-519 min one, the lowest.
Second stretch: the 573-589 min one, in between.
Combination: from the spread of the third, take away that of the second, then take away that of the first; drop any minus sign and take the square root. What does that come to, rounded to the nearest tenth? 8.5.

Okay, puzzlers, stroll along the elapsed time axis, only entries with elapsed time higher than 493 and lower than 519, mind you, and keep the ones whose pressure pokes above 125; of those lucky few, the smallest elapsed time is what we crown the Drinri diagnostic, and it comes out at 500 min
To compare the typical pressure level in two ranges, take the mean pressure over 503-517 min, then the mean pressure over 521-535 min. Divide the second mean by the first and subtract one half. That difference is 0.909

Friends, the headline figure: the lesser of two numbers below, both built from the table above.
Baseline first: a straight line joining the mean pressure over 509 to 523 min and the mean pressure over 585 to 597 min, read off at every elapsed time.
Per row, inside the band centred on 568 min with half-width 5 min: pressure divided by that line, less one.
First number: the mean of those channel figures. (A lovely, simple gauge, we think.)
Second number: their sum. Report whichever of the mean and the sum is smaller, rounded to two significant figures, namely 0.12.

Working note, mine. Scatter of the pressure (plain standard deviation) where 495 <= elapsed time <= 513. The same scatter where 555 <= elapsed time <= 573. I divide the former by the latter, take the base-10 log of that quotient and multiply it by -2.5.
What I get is -2.0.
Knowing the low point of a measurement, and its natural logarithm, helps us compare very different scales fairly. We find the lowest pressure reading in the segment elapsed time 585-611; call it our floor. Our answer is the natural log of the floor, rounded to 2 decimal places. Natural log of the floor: 4.71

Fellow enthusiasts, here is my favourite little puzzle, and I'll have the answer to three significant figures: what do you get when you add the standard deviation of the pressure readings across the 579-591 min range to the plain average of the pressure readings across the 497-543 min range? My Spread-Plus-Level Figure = 124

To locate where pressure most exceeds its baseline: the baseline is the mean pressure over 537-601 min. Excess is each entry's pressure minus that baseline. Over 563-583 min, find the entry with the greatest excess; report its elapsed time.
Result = 564 min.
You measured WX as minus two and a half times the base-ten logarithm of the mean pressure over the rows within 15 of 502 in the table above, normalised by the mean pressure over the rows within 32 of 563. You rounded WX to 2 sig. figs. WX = 0.19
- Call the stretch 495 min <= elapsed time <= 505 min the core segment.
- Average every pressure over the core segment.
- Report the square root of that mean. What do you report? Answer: 11.4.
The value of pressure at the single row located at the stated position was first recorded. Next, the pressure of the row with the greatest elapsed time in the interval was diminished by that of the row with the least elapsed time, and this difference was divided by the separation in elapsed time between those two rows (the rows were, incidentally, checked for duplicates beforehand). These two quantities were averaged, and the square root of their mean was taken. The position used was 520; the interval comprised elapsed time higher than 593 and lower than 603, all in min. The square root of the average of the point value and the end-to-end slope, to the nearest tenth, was 7.8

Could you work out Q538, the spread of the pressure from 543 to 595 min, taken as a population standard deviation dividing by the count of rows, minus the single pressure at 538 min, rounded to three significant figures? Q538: -121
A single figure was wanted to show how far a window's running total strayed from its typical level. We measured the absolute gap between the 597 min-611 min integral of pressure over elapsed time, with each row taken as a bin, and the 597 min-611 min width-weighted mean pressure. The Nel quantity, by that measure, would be 1621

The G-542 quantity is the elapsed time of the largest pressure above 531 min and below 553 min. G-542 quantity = 532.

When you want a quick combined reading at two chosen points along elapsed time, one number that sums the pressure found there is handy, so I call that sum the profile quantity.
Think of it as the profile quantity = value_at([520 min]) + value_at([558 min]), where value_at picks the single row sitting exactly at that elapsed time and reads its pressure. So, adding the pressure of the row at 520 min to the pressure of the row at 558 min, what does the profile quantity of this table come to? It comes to 243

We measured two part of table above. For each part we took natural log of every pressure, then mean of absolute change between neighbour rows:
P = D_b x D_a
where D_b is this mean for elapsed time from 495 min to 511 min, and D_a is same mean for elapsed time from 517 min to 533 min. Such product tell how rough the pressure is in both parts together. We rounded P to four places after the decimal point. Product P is 0.0049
